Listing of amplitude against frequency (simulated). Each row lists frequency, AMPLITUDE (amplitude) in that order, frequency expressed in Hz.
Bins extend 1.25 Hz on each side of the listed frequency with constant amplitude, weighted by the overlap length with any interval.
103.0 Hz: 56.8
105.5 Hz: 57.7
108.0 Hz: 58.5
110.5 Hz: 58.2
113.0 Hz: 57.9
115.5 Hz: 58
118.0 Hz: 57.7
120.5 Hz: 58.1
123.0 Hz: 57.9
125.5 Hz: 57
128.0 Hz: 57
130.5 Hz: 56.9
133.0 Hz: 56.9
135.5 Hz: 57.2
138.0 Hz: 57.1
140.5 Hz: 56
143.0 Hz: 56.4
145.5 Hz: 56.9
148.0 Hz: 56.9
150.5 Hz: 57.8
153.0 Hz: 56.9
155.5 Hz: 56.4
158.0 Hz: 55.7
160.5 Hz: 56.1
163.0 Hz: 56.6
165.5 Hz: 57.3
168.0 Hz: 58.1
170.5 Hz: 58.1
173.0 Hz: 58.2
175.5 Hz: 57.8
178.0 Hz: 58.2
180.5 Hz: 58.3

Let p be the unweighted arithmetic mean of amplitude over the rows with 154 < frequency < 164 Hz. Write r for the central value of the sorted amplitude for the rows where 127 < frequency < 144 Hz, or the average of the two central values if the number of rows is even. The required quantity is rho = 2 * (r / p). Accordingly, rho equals 2.02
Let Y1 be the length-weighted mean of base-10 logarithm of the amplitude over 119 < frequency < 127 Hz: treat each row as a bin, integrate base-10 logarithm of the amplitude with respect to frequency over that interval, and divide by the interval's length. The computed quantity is 1.761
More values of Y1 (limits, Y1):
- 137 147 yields 1.753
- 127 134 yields 1.755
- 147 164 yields 1.753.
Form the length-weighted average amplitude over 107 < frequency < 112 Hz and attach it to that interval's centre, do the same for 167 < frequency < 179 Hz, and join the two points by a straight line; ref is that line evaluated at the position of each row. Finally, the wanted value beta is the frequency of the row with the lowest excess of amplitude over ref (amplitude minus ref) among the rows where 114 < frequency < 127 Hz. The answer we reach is 125.5 Hz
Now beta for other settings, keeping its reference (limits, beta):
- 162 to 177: 163.0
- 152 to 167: 158.0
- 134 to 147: 140.5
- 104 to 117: 105.5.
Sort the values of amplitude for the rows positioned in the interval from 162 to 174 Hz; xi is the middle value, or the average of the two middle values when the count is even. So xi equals 58.1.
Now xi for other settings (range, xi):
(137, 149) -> 56.9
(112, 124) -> 57.9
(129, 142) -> 56.9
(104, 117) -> 58.0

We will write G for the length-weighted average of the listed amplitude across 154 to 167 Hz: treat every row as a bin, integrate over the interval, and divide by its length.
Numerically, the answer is 56.5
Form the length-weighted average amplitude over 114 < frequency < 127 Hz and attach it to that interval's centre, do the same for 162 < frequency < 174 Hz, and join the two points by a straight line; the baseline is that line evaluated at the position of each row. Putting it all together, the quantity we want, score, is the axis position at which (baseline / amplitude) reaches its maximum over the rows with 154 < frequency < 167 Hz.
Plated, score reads 158.0 Hz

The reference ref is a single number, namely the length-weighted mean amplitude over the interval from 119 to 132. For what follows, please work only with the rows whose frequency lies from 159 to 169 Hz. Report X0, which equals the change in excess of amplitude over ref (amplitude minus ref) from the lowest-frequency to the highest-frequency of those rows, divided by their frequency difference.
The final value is 0.27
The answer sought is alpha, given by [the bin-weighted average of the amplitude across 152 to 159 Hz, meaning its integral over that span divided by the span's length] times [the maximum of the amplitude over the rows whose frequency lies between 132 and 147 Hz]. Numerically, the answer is 3222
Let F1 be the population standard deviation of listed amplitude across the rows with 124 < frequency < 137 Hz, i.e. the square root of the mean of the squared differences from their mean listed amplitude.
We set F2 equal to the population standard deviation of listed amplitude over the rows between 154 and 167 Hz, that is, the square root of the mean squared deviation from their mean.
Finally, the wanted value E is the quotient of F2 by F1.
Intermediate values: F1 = 0.110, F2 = 0.53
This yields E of 4.9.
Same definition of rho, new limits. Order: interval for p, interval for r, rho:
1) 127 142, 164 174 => 2.04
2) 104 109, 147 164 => 1.95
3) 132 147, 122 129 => 2.01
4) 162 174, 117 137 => 1.98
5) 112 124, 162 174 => 2.01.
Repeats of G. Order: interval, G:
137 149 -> 56.6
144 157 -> 56.9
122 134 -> 57.1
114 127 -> 57.7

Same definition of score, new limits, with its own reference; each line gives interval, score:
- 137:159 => 158.0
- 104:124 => 105.5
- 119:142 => 140.5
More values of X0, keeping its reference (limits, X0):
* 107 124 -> -0.04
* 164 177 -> 0.05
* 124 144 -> -0.03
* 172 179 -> 0.00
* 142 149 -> 0.10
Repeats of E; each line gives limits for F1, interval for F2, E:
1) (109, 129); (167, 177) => 0.3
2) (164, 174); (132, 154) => 1.3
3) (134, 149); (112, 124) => 0.3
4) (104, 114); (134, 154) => 1.6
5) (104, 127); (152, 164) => 1.1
